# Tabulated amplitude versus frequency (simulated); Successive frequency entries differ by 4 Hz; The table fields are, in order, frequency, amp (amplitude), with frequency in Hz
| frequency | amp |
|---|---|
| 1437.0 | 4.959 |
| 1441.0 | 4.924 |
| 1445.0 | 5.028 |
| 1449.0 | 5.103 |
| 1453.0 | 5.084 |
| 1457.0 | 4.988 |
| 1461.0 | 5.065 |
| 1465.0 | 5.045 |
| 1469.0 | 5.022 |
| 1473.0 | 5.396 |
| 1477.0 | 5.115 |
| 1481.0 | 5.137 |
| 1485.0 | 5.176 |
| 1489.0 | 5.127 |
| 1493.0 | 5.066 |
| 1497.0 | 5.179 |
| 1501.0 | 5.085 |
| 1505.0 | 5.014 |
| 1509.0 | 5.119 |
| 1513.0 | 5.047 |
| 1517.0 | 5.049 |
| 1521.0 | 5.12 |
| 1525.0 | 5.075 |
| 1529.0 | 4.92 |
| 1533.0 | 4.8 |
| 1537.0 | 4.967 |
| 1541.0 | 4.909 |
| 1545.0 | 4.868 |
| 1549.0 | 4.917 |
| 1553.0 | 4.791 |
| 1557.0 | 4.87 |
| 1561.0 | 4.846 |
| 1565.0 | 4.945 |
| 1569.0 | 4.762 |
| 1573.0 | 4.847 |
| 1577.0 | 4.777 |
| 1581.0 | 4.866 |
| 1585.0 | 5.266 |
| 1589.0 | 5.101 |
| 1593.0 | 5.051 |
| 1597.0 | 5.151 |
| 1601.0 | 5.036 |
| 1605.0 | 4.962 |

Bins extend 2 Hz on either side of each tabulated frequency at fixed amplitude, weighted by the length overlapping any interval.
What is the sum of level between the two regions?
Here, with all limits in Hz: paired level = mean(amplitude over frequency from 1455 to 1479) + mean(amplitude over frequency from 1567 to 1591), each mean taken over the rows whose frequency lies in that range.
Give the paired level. 10.0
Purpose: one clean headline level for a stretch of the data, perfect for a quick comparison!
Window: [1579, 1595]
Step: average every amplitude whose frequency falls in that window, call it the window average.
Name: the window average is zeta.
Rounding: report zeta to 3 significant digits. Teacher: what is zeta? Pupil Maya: 5.07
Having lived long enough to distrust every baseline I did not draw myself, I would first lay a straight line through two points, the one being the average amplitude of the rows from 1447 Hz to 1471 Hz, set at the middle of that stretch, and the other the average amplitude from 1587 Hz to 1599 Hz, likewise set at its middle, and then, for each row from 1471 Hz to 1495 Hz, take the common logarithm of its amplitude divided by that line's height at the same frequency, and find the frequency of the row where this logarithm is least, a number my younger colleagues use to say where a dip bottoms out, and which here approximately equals 1493.0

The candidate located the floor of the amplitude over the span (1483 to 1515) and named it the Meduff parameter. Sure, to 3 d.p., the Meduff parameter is 5.014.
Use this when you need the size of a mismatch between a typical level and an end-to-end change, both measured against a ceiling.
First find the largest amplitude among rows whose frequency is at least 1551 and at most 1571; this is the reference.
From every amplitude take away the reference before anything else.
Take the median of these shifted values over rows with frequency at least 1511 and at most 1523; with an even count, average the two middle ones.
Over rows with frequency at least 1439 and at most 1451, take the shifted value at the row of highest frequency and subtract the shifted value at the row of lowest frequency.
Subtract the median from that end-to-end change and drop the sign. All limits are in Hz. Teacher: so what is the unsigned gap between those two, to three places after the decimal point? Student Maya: 0.075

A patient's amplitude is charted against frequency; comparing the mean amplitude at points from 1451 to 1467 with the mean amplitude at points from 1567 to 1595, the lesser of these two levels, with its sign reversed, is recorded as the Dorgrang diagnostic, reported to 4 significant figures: -4.953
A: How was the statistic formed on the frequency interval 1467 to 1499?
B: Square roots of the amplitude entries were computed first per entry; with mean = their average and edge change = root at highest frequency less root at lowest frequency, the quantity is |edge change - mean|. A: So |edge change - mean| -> 2.23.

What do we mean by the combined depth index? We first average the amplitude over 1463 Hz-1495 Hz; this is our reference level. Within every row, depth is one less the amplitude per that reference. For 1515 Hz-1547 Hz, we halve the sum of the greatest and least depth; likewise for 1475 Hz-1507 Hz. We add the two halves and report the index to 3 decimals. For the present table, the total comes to 0.042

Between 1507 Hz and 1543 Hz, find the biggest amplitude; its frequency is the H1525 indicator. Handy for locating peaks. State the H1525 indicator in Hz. 1521.0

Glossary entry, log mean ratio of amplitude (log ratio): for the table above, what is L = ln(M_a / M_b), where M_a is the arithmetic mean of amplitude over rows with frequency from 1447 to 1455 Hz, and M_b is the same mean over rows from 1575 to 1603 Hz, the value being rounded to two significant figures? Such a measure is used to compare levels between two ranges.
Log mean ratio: 0.011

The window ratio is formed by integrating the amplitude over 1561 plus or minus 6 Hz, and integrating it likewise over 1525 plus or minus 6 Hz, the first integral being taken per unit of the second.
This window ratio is 0.97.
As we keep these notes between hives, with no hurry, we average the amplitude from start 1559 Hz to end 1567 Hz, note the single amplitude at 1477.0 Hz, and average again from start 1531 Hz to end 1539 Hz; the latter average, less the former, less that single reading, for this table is -5.13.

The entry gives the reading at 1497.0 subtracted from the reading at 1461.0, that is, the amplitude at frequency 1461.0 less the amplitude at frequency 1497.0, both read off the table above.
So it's -0.11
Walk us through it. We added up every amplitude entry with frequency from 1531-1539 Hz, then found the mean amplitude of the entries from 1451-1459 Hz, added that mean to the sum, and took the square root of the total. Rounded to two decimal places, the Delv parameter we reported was 3.85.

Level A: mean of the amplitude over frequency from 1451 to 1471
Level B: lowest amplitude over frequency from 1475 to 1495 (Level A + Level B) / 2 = 5.05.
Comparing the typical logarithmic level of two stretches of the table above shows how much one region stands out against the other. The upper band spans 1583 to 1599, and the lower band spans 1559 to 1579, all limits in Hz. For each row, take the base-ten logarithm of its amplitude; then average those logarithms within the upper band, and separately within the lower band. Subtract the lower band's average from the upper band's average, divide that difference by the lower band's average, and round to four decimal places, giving 0.0390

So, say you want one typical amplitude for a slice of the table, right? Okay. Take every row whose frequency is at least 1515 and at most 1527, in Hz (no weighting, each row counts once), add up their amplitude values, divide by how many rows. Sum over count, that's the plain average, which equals 5.08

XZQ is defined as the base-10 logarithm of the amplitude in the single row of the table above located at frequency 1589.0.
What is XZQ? 0.71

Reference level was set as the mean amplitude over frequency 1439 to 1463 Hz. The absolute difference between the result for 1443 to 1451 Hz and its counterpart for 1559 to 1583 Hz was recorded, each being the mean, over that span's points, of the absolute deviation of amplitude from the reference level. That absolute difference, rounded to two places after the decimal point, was 0.15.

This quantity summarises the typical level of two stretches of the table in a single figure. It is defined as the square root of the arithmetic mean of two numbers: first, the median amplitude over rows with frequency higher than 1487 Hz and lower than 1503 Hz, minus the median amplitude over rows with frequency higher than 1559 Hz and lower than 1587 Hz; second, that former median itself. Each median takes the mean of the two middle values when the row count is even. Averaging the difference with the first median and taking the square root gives 1.638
